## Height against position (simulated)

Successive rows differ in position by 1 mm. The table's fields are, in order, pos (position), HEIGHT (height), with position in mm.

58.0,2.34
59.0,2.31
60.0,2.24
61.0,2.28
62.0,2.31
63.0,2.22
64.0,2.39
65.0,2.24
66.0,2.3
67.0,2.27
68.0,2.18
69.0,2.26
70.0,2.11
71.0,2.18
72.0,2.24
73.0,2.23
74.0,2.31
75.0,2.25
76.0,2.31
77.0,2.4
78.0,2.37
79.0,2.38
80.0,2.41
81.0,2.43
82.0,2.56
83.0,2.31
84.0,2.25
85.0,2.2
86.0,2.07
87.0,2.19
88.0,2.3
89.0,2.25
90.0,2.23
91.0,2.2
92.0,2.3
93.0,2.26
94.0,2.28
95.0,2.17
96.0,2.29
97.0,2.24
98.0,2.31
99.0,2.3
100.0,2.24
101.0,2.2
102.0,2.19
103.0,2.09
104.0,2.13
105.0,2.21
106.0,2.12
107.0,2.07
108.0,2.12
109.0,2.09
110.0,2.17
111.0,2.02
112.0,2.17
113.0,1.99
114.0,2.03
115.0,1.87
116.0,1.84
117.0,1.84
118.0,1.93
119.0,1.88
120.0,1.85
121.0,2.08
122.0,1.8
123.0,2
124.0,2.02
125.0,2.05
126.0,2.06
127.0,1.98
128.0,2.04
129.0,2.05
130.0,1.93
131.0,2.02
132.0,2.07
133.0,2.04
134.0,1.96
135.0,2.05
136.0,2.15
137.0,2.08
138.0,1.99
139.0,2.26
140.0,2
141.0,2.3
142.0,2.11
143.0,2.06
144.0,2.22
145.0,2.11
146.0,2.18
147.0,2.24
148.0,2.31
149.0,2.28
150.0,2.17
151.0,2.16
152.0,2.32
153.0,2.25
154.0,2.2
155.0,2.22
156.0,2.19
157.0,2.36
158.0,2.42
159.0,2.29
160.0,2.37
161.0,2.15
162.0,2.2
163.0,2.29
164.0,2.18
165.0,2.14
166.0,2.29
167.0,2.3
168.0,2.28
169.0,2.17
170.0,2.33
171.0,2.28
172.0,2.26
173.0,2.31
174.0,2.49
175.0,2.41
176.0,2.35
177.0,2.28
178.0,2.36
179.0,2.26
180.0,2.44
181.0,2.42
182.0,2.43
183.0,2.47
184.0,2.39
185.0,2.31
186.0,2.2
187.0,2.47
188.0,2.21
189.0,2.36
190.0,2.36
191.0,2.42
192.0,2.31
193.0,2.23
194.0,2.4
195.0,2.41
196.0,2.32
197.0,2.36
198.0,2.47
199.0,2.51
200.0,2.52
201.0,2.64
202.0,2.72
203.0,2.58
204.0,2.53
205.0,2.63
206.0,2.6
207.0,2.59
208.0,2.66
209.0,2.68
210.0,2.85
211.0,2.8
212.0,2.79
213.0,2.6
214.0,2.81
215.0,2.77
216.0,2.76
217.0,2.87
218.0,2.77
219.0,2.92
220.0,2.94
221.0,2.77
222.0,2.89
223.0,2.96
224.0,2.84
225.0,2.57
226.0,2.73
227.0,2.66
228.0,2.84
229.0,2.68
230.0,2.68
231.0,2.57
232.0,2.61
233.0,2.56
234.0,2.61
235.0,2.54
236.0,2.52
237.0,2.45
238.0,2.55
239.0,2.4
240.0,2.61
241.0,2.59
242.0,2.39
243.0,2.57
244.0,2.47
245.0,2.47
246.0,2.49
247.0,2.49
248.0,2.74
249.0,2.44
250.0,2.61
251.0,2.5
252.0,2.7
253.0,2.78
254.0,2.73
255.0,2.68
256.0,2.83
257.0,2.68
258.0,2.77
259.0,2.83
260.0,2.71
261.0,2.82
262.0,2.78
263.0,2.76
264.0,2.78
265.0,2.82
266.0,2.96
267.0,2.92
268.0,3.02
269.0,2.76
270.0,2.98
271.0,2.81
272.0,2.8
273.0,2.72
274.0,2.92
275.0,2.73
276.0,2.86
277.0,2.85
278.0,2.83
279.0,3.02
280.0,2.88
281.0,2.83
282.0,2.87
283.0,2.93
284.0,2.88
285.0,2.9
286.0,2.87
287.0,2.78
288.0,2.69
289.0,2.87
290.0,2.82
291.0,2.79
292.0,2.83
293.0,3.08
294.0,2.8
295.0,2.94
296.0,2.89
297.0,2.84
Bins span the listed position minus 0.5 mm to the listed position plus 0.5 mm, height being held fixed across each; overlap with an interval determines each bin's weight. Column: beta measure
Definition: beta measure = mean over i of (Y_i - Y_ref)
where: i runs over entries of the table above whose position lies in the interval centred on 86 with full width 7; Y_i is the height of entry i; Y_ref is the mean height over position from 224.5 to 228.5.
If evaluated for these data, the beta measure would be -0.48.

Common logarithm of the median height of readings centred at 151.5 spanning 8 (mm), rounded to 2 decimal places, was 0.35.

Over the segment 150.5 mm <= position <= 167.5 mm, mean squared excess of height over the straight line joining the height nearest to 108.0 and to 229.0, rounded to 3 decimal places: 0.017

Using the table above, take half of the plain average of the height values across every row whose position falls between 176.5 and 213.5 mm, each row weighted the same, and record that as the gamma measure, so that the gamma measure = 1.24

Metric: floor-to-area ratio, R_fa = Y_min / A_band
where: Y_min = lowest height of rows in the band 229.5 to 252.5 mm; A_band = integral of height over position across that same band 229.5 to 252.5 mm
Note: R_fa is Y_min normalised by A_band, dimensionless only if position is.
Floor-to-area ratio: 0.0408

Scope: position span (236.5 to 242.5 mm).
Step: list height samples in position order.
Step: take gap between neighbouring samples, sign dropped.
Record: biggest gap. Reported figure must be 0.210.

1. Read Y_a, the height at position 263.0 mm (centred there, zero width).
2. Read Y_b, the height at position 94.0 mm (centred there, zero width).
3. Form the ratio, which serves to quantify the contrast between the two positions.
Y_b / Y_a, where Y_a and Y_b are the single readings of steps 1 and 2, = 0.826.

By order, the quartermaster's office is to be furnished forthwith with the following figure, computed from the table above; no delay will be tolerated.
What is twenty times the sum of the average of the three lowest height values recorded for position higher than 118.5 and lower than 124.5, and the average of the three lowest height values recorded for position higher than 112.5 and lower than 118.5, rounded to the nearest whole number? 74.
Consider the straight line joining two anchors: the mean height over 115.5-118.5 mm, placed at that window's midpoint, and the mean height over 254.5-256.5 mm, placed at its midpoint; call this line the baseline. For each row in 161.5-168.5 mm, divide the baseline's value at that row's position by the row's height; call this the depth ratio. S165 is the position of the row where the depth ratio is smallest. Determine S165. 163.0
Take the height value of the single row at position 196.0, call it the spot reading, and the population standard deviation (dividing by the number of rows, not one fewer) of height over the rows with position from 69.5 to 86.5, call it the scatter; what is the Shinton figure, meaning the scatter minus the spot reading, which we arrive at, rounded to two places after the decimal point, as -2.20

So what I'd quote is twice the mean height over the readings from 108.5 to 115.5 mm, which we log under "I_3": 4.1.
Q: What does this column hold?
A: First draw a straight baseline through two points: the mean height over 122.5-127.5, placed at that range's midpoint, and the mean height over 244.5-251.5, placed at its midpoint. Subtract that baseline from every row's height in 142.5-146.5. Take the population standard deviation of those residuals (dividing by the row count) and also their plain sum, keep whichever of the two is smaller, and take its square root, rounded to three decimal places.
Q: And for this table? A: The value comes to 0.245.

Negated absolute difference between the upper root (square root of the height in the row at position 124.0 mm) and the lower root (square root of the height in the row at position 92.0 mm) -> -0.10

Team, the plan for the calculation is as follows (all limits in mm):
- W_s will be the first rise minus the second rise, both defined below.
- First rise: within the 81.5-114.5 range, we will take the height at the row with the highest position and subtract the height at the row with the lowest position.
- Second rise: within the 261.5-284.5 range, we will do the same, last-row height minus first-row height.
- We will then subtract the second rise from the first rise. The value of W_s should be -0.63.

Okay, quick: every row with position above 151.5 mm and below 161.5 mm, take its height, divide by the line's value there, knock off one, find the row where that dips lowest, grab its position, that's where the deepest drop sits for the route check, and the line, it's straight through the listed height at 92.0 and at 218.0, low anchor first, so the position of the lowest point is 161.0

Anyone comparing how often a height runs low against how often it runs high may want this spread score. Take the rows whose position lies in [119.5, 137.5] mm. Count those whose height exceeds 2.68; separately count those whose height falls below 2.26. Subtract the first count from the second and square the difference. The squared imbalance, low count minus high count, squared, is 324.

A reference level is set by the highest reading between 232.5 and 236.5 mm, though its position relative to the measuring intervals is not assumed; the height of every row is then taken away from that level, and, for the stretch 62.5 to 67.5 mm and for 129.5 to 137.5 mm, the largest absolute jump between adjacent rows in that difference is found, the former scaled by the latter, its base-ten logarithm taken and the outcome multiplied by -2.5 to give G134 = -0.6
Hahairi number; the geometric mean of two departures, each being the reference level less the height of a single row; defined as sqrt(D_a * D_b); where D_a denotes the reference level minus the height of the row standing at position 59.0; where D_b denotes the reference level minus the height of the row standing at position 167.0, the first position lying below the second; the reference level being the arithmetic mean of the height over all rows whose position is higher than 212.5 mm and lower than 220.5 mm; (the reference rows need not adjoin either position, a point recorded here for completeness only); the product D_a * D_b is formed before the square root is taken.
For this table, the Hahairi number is 0.50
